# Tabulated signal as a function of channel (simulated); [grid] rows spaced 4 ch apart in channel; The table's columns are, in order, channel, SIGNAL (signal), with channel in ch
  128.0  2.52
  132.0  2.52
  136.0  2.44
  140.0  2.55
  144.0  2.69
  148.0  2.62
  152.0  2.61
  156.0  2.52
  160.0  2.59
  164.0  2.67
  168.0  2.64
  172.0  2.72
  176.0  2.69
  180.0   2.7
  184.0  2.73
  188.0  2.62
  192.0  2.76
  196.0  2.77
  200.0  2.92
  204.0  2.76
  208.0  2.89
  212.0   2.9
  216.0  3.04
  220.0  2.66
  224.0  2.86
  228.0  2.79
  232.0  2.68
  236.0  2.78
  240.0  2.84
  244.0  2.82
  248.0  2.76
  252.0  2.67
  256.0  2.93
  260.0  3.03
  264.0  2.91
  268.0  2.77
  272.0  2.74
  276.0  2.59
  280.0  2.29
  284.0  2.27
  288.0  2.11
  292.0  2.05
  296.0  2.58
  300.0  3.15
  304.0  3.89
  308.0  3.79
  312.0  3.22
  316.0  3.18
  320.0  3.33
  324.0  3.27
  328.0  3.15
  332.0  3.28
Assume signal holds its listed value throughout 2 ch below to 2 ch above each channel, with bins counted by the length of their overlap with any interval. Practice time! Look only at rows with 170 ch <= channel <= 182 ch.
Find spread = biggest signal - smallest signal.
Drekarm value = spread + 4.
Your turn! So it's 4.03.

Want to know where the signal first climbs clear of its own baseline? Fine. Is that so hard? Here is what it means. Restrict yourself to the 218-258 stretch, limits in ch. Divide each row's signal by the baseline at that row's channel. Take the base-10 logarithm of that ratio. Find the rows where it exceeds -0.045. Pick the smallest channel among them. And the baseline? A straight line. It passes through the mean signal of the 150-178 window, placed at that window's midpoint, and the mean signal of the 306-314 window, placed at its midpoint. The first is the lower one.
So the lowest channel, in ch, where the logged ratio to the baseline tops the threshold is 224.0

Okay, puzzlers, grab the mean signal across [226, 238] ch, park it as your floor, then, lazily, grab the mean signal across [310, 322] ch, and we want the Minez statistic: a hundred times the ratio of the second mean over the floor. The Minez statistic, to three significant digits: 118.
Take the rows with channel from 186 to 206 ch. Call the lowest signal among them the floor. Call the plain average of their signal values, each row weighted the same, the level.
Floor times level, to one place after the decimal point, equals 7.2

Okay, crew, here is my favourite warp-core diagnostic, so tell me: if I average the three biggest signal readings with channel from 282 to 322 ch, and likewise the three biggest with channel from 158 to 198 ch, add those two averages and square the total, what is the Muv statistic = 41.3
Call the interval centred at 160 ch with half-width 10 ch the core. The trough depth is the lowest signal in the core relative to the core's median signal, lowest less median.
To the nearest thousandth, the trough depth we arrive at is -0.090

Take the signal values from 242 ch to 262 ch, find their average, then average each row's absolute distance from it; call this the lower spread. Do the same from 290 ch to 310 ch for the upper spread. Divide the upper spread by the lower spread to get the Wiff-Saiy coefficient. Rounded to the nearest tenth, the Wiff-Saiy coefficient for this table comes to 5.6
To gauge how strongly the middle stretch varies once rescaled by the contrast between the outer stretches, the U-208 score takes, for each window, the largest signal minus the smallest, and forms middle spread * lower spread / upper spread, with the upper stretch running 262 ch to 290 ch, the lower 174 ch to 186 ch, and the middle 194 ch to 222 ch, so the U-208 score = 0.019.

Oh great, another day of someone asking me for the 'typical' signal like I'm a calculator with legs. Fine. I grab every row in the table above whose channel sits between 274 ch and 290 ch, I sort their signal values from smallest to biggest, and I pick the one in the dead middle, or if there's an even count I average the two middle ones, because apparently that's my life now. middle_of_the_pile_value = 2.28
